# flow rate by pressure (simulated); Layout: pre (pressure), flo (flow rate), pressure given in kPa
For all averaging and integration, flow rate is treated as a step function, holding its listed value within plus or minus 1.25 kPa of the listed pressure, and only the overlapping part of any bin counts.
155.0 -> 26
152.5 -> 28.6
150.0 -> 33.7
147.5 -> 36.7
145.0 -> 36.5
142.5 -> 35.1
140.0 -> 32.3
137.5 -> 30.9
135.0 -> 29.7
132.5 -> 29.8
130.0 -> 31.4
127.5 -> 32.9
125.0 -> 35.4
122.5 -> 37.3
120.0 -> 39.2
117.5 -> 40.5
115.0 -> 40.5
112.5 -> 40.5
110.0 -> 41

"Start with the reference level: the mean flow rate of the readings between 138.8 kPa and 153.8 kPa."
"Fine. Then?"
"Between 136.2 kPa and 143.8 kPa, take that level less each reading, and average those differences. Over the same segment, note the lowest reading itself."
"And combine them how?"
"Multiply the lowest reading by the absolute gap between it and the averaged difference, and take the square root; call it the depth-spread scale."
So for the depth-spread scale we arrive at 30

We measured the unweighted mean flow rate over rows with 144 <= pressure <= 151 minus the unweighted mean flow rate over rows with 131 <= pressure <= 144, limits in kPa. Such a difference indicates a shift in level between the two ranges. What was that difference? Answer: 4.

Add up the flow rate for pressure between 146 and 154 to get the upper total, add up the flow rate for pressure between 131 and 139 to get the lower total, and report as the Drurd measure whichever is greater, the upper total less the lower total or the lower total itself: 90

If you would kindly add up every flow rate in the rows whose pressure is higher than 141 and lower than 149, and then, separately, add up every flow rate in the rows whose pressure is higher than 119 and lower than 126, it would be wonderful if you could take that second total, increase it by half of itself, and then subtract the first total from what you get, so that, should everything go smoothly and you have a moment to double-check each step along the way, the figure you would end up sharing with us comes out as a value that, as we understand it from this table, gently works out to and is 60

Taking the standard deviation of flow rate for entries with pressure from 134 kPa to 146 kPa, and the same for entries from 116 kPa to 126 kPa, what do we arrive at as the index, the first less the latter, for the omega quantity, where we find 0.62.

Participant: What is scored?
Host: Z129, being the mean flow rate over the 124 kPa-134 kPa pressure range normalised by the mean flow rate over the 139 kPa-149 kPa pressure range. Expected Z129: 0.92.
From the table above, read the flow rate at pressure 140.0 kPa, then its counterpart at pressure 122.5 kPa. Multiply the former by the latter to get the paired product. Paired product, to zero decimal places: 1205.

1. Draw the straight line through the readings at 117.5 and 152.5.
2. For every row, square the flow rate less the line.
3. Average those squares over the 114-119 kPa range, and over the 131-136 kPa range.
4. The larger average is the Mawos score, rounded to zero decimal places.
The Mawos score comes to 27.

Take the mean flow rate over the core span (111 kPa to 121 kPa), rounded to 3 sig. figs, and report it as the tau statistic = 40.2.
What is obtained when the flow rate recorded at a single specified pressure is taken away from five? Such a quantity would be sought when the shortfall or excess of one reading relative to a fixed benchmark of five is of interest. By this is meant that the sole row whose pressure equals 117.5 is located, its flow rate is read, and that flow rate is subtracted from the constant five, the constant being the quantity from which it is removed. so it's -35.5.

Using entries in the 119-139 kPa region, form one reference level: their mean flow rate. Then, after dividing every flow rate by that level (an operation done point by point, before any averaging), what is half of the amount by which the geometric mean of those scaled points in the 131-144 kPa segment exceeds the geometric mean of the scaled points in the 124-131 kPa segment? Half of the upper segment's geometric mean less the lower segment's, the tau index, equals -0.025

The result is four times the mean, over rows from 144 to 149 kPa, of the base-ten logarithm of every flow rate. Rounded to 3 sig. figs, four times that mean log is 6.25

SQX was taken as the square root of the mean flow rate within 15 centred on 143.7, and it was 5.85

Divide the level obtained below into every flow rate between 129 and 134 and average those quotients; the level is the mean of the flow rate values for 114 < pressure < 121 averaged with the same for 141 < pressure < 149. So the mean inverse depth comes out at 1.25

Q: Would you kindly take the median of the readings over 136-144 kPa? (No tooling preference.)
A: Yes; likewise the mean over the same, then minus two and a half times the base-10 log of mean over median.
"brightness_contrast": -0.016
